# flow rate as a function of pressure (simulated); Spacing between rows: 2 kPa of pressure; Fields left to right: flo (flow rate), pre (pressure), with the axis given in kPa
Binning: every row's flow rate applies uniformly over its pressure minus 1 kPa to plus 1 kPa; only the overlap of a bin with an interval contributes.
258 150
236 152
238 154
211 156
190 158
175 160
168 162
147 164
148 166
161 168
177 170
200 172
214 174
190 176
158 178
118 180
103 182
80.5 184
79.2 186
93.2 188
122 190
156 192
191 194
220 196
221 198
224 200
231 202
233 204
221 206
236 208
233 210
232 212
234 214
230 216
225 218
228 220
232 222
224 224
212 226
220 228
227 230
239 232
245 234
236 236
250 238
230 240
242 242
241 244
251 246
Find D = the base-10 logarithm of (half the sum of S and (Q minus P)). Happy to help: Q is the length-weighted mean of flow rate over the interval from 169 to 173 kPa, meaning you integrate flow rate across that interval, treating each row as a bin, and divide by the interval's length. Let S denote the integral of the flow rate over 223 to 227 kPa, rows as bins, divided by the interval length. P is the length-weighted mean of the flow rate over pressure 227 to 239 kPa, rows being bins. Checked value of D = 1.93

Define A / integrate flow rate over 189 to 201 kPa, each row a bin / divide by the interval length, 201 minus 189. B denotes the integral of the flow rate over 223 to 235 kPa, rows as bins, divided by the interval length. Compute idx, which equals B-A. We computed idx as 39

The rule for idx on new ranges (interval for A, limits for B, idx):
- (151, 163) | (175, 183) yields -61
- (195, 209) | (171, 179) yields -36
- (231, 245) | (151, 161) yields -30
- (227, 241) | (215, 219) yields -8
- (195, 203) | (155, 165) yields -46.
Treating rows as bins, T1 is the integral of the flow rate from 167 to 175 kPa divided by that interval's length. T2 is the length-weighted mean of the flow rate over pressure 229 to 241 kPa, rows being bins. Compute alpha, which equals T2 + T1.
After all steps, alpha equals 426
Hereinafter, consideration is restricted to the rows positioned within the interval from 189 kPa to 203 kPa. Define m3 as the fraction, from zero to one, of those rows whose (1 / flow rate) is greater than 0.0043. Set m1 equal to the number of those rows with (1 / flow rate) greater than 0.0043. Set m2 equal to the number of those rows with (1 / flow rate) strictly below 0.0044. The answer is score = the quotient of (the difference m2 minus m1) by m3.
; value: -6.0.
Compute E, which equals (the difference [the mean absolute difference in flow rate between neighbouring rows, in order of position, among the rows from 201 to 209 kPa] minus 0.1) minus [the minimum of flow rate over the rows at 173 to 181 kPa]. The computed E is -108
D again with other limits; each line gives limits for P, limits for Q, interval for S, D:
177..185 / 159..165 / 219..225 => 2.14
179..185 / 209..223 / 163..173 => 2.17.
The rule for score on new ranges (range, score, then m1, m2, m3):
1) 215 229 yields -4.0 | 7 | 3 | 1.00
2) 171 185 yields -7.0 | 7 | 0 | 1.00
